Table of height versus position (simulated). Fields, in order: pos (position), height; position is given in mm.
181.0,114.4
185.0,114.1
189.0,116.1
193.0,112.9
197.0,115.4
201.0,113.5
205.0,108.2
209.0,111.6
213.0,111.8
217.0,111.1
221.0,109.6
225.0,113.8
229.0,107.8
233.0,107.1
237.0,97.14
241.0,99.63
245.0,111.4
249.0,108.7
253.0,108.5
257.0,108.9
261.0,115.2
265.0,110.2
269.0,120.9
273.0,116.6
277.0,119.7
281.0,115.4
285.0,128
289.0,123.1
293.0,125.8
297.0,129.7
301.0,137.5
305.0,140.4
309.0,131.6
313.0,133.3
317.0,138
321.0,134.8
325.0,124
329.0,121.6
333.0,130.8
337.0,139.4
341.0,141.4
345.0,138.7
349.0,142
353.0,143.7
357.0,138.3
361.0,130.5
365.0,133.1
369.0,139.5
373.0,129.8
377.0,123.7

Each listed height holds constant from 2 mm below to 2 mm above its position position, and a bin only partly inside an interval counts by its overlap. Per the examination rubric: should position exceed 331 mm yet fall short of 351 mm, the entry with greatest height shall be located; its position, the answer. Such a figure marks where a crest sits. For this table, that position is 349.0 mm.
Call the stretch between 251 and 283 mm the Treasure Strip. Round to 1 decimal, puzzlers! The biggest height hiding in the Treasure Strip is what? 120.9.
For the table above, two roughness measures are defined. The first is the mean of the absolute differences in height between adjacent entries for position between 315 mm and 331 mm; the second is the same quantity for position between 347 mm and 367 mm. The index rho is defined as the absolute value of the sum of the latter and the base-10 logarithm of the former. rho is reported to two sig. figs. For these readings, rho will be 5.1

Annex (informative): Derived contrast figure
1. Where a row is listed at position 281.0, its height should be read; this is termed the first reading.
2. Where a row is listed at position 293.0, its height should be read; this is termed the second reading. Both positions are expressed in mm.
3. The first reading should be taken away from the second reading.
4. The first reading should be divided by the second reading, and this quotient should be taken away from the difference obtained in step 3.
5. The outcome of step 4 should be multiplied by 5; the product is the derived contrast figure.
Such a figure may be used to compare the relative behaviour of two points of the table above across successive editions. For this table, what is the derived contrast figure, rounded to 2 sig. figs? 47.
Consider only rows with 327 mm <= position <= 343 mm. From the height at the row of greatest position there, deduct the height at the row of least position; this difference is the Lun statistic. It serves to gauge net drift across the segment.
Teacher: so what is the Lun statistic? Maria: 20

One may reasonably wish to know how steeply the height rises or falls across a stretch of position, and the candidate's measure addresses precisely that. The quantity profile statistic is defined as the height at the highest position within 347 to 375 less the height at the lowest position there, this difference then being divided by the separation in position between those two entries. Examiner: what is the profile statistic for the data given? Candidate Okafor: -0.5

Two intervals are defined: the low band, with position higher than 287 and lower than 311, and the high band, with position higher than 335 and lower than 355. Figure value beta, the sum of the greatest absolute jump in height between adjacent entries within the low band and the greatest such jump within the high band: 12.1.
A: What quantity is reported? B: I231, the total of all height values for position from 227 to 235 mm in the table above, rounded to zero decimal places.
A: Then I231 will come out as 215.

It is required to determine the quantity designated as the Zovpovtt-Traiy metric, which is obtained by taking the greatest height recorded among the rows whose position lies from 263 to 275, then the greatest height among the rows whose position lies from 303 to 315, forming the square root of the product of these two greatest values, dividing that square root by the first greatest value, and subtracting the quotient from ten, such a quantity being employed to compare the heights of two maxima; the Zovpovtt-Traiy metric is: 8.92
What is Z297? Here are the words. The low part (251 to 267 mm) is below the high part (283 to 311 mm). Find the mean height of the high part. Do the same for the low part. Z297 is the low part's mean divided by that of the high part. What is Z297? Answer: 0.846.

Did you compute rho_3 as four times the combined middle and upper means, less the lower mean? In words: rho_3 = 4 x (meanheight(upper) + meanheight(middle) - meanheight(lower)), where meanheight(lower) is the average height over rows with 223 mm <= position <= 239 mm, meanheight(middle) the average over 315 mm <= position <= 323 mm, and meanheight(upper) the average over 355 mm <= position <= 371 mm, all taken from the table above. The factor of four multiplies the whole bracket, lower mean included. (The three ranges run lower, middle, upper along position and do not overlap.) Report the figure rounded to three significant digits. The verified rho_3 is 661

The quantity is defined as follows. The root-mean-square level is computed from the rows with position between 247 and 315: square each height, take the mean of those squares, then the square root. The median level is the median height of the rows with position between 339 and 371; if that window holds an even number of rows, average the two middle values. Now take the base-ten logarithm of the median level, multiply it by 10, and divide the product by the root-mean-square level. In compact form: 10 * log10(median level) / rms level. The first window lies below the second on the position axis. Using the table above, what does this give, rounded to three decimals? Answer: 0.175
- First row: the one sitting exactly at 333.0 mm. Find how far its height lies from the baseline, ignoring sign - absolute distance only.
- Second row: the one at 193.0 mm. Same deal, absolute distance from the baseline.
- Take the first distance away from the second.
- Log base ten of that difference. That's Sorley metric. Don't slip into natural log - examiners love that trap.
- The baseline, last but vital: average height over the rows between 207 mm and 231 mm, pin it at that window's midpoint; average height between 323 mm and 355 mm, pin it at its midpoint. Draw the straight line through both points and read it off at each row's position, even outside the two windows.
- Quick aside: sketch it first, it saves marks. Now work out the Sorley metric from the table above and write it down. 0.6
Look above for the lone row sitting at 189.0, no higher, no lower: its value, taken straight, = 116.1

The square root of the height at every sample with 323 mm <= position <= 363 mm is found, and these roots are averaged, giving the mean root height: 11.6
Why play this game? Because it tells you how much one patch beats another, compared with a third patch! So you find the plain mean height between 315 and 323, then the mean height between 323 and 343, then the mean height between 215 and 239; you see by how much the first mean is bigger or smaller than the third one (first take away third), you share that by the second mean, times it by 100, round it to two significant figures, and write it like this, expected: 22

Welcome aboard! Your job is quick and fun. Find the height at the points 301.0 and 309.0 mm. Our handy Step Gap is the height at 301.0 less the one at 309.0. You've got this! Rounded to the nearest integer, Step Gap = 6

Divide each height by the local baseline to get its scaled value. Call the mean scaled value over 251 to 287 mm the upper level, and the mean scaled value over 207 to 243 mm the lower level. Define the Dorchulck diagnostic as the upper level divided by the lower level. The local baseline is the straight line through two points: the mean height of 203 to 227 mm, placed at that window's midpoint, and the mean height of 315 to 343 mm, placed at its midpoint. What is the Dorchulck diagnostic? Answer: 1.00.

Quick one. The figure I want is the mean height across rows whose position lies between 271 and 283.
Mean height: 117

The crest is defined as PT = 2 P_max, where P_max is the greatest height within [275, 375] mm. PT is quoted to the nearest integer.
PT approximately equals 287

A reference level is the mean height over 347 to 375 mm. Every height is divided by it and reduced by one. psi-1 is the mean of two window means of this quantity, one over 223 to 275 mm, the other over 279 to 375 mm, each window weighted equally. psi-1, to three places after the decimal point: -0.113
